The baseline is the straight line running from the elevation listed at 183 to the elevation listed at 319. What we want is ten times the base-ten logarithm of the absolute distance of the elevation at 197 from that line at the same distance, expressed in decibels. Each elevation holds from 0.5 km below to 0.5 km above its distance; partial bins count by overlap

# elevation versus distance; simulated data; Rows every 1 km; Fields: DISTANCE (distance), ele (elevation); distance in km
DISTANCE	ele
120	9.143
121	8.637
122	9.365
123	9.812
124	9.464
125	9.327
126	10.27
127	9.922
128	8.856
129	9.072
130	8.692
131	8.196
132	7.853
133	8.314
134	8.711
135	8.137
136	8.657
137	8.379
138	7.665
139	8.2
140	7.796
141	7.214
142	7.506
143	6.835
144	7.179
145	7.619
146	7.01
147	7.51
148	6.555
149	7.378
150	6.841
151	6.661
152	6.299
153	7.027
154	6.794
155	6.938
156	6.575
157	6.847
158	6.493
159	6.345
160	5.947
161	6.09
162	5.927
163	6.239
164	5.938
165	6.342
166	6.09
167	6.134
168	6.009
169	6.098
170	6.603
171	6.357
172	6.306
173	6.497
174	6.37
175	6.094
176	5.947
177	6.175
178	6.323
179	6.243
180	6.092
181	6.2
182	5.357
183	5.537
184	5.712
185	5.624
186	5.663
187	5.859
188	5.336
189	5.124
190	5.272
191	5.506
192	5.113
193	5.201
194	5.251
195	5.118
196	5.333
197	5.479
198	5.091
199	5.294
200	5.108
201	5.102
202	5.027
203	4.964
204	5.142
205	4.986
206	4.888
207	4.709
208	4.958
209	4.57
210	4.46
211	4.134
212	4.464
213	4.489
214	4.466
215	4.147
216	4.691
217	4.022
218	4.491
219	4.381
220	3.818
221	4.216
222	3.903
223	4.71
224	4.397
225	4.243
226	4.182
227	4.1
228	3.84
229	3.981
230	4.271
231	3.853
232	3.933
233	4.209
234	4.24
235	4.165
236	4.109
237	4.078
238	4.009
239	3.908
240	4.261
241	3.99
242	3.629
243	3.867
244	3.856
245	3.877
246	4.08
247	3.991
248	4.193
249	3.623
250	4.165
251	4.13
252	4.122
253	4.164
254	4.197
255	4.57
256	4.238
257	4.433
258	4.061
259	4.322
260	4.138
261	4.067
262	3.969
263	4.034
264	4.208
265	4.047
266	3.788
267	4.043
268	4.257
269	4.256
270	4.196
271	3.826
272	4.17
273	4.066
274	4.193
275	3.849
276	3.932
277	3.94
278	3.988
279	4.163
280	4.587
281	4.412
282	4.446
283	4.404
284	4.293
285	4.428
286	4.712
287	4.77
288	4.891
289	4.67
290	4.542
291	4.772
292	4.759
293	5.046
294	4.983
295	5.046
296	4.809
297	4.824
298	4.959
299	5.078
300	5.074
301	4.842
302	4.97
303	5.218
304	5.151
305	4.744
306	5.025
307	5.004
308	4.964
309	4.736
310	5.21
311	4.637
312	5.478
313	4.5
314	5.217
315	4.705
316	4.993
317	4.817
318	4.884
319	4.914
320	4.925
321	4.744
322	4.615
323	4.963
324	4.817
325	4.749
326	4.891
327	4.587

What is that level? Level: -22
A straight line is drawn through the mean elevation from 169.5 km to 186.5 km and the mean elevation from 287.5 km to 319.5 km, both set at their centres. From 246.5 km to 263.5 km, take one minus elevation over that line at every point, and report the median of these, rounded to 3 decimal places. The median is 0.230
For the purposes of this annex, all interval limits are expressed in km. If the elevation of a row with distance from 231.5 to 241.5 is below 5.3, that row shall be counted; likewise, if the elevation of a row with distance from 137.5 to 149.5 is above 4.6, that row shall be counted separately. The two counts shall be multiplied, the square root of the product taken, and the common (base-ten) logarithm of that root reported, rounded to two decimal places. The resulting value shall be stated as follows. 1.04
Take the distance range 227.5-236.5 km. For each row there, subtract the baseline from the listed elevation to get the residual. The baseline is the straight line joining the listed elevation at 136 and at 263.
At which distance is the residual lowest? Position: 228 km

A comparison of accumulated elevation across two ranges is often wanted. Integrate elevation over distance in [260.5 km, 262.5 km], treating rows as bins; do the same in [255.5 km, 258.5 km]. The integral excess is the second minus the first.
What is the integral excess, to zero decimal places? 5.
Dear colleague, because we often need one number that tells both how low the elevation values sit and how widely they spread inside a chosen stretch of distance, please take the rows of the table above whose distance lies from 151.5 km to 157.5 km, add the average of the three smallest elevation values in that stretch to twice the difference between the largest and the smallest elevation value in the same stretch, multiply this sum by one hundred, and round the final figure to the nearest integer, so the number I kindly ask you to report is 801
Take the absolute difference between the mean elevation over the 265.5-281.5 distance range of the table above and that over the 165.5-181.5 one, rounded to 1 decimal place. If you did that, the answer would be 2.1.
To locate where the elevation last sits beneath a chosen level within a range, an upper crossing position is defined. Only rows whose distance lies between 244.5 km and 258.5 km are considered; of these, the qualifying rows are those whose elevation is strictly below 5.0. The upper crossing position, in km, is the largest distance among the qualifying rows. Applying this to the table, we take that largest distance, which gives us 258 km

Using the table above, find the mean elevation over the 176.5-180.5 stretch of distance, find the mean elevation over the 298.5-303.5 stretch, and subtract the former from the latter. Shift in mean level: -1.2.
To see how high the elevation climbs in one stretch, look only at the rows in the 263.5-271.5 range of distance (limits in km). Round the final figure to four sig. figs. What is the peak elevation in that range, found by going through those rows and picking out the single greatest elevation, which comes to 4.257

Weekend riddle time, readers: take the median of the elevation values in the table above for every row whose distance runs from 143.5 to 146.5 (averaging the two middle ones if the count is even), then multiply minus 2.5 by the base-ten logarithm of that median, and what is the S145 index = -2.14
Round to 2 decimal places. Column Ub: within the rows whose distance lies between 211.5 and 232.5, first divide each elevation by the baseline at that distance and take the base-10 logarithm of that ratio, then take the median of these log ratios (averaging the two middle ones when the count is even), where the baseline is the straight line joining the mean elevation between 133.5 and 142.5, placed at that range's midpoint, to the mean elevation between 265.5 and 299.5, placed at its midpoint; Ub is -0.15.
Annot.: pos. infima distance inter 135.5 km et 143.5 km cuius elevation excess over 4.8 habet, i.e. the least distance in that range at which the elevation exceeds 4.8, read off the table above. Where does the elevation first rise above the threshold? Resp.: 136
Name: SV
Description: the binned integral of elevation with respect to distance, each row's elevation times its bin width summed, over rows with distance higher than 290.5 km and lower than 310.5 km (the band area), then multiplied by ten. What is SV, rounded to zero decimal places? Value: 992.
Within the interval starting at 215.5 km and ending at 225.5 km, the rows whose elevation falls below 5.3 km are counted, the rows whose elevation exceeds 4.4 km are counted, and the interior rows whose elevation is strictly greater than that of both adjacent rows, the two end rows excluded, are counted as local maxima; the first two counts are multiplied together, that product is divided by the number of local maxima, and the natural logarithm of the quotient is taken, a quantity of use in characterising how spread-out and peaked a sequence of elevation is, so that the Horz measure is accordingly 2.3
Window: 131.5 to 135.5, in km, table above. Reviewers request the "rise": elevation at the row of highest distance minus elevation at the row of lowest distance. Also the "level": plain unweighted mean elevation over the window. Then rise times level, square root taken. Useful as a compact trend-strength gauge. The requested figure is 1.53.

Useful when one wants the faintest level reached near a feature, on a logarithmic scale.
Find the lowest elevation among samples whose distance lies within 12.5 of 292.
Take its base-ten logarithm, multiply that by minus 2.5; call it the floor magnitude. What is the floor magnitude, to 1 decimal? -1.6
